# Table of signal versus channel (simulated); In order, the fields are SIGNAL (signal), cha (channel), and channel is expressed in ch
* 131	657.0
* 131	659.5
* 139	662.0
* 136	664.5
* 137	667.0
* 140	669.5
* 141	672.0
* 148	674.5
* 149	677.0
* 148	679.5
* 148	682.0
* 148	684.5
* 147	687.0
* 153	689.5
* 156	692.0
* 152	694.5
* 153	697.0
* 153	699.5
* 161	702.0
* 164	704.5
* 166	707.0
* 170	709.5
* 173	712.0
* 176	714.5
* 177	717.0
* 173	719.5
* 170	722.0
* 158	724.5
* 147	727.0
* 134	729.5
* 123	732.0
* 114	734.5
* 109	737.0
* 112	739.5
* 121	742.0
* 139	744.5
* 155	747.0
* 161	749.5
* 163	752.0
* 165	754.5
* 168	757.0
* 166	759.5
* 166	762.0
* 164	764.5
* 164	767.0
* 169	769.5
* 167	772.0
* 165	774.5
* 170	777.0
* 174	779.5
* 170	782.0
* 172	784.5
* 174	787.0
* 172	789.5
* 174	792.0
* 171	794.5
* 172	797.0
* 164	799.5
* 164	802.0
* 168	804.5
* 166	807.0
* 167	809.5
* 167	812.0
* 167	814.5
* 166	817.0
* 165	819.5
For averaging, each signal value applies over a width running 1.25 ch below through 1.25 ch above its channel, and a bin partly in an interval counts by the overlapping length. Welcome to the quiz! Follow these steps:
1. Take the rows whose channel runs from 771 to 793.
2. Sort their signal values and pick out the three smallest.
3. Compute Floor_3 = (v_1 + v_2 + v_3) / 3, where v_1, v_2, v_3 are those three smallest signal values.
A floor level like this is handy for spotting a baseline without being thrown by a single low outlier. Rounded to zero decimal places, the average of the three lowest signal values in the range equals 167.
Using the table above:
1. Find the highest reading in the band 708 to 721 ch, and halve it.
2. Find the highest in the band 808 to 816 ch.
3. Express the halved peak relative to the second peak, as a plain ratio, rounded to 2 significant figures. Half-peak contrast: 0.53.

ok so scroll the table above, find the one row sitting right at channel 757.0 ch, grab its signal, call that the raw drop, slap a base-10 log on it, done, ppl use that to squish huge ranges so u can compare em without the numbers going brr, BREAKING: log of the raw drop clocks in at 2.23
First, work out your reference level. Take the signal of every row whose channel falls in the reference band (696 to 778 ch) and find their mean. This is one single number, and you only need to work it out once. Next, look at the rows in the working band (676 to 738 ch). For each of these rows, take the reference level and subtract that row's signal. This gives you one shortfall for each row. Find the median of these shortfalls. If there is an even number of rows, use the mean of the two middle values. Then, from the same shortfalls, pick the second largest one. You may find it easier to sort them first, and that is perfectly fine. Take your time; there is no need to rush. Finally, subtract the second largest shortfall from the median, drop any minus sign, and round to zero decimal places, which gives 39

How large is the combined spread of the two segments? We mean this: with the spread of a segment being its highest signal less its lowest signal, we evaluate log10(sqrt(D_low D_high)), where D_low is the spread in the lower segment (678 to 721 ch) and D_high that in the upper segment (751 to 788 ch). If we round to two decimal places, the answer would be 1.26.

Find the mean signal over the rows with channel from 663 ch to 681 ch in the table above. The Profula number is 143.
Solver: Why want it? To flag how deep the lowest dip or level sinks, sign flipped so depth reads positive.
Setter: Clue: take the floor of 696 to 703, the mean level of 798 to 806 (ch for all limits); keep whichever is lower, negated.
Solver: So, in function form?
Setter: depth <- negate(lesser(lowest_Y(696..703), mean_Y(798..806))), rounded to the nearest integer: -153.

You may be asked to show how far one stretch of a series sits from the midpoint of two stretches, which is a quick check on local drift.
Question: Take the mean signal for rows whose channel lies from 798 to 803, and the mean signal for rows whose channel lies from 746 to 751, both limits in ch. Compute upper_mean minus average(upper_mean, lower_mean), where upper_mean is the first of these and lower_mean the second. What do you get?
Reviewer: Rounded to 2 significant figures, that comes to 3.0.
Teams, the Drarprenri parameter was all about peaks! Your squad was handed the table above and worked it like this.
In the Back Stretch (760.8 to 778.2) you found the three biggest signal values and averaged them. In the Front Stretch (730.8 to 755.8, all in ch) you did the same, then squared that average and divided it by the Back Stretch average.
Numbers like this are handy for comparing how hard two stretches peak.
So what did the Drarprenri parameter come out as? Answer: 158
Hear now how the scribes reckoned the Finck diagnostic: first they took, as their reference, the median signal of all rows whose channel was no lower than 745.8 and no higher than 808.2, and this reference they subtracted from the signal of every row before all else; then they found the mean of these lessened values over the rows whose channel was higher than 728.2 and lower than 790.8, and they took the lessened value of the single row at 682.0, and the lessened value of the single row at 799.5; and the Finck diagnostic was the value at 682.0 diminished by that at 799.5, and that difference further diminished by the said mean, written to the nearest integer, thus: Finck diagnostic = -3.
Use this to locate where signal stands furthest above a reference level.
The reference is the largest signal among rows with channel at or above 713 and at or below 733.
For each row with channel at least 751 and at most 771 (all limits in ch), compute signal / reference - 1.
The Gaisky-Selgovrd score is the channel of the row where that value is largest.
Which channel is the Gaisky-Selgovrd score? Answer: 769.5 ch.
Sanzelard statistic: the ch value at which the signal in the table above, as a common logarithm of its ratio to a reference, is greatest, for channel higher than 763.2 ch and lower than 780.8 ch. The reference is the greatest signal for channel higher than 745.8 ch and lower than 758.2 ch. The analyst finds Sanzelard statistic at 779.5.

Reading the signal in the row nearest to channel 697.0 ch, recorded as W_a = 153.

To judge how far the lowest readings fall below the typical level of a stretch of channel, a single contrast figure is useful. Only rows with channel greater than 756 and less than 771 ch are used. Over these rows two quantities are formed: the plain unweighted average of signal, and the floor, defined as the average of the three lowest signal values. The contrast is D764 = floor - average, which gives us -1.5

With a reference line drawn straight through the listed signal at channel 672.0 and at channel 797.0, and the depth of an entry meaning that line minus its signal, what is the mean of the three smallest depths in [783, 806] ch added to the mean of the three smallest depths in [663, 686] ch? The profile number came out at -9.7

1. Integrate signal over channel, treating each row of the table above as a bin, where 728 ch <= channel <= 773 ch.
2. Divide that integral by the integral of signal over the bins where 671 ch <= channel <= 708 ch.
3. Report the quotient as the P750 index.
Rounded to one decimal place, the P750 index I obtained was 1.2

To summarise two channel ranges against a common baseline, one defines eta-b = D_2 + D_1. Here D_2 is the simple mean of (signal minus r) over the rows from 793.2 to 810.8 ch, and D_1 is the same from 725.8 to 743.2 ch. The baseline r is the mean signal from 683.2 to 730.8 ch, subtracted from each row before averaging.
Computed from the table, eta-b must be -29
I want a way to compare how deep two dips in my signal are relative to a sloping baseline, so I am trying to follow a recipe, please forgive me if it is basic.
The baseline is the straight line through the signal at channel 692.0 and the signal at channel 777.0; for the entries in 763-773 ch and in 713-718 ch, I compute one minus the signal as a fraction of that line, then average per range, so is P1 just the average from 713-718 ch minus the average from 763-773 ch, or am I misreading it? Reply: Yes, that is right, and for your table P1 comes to -0.12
